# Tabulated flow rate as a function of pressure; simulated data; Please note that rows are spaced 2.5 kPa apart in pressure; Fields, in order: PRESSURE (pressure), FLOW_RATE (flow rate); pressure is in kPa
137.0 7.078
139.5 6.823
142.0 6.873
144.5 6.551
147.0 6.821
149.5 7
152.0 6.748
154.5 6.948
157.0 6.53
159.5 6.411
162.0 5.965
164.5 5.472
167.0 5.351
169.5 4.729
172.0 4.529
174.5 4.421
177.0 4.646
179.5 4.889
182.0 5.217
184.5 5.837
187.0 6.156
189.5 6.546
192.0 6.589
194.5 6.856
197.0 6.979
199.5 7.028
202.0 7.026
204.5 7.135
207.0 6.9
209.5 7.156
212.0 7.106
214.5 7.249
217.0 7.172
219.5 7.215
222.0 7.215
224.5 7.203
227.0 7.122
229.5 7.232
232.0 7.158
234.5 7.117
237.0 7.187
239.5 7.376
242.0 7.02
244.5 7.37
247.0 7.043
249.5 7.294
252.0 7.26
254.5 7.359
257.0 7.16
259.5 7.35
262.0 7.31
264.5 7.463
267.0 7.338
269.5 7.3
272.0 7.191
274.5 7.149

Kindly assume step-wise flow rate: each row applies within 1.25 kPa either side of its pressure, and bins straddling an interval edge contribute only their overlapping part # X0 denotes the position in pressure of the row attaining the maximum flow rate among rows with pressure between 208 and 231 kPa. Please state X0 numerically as 214.5 kPa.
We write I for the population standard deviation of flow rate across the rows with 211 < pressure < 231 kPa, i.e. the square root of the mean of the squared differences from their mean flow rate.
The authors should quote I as 0.05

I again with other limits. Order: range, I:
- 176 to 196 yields 0.78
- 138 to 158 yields 0.16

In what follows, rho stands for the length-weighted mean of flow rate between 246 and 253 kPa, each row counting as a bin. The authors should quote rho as 7.2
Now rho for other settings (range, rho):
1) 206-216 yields 7.1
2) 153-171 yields 5.9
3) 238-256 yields 7.2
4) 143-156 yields 6.8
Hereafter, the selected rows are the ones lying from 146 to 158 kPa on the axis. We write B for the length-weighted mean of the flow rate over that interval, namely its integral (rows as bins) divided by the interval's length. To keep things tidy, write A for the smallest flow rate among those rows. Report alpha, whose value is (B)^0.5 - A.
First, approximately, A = 6.53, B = 6.8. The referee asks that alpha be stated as -3.9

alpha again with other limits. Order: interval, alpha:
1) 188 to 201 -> -3.9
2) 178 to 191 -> -2.5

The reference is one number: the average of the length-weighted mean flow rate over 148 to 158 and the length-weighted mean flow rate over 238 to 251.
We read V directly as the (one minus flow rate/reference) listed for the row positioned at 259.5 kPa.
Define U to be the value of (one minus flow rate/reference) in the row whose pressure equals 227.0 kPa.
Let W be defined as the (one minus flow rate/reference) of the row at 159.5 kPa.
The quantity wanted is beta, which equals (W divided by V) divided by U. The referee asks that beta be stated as 122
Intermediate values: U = -0.015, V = -0.047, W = 0.09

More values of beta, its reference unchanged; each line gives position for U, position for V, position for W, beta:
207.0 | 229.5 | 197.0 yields -11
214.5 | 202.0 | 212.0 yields -307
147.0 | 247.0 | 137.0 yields 84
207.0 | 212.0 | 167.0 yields -1124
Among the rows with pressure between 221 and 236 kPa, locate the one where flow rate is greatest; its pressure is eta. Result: 229.5 kPa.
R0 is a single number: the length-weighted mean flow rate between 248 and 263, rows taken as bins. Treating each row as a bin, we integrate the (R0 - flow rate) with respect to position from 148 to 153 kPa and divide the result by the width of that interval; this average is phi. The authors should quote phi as 0.41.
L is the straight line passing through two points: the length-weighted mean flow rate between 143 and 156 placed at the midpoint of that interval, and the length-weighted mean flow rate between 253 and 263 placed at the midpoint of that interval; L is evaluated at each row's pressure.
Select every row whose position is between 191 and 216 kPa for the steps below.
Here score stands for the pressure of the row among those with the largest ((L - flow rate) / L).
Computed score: 192.0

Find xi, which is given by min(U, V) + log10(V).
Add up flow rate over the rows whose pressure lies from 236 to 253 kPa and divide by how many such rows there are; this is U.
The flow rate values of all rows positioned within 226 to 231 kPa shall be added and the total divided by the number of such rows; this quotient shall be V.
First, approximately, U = 7.2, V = 7.18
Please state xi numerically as 8.0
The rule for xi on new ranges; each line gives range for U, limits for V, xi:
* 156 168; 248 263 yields 6.8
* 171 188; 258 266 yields 6.0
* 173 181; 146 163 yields 5.5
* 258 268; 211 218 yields 8.0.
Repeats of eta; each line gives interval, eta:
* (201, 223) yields 214.5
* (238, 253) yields 239.5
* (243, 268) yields 264.5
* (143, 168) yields 149.5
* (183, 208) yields 204.5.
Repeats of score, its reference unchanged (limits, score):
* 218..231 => 227.0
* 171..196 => 174.5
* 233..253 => 242.0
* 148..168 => 167.0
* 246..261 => 247.0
